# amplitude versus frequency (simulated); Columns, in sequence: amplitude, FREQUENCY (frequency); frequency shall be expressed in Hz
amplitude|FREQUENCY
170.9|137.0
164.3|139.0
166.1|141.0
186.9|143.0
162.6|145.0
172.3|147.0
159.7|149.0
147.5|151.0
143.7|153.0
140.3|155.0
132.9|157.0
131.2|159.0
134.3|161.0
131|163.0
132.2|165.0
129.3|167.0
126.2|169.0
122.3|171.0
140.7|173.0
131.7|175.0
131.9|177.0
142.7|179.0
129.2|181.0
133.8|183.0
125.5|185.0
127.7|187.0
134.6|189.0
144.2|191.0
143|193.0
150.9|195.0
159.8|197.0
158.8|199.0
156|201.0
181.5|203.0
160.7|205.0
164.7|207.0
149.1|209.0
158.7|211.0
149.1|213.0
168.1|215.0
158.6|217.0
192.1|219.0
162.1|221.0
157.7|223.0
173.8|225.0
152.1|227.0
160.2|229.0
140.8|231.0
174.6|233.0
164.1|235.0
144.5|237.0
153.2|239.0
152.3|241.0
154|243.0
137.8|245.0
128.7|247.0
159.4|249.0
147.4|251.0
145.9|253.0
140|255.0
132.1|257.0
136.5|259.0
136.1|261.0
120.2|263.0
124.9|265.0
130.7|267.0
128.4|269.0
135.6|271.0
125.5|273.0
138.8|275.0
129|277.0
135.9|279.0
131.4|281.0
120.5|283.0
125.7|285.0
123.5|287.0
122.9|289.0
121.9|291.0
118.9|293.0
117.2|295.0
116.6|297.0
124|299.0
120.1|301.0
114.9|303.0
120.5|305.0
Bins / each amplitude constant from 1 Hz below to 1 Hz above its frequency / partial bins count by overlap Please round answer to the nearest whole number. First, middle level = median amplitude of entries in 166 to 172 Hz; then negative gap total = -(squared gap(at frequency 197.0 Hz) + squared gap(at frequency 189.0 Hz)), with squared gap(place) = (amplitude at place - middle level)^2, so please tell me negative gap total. -1200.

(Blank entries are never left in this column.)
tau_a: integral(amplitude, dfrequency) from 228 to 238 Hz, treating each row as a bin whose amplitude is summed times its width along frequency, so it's 1568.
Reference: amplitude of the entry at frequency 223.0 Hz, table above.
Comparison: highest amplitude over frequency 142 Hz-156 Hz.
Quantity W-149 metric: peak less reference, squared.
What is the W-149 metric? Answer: 853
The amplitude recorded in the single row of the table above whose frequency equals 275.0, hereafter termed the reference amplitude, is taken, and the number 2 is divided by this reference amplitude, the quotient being 0.0144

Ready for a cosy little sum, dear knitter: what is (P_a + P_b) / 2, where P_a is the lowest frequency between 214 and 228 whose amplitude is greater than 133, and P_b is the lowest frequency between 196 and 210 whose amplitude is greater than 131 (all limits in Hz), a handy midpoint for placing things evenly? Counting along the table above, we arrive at 206 Hz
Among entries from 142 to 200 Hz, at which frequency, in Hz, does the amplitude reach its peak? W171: 143.0 Hz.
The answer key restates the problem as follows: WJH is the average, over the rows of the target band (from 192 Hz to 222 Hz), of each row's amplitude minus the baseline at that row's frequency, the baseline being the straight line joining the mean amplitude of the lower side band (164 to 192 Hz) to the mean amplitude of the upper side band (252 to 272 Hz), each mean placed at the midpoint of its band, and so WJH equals 28.3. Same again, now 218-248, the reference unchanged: 23.8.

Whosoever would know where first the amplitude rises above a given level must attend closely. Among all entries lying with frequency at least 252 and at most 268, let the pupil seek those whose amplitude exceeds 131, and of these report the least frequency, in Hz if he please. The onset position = 253.0 Hz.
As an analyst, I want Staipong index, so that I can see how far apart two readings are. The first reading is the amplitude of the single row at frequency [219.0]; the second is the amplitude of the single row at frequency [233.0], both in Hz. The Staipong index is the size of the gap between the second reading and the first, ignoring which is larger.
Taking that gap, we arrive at 17.5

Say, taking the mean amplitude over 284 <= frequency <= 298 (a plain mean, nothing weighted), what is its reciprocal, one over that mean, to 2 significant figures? 0.0083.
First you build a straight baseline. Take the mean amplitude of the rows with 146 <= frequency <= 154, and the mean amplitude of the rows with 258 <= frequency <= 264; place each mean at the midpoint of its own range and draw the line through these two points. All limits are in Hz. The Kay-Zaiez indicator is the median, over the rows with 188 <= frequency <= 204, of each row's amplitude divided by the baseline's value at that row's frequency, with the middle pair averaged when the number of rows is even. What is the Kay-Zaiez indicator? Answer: 1.06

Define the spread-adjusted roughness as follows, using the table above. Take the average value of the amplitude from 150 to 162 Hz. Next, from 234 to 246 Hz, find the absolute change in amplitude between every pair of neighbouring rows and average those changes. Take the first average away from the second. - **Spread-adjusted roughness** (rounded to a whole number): -129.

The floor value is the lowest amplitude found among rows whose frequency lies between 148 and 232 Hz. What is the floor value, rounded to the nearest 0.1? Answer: 122.3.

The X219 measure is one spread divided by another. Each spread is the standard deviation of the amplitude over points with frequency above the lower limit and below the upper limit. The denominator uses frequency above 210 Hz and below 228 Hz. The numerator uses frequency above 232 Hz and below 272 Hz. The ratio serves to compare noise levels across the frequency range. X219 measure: 1.1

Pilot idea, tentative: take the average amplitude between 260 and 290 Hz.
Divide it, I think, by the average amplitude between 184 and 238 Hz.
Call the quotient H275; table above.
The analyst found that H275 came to 0.82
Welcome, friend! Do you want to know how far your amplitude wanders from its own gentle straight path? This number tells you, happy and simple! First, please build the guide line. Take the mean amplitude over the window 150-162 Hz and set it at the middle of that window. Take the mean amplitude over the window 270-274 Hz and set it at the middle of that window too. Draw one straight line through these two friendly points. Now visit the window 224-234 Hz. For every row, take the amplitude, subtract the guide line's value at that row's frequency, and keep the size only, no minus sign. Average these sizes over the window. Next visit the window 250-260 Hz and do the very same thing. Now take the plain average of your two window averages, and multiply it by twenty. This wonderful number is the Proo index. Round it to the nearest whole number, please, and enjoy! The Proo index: 356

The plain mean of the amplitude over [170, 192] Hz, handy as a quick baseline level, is 133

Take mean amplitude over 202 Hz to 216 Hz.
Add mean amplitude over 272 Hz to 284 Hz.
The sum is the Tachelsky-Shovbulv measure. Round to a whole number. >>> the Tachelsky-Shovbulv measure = 292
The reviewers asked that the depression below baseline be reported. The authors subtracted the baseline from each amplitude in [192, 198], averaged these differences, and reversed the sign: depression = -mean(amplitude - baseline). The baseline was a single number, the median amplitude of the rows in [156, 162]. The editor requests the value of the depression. -18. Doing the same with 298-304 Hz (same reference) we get 13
